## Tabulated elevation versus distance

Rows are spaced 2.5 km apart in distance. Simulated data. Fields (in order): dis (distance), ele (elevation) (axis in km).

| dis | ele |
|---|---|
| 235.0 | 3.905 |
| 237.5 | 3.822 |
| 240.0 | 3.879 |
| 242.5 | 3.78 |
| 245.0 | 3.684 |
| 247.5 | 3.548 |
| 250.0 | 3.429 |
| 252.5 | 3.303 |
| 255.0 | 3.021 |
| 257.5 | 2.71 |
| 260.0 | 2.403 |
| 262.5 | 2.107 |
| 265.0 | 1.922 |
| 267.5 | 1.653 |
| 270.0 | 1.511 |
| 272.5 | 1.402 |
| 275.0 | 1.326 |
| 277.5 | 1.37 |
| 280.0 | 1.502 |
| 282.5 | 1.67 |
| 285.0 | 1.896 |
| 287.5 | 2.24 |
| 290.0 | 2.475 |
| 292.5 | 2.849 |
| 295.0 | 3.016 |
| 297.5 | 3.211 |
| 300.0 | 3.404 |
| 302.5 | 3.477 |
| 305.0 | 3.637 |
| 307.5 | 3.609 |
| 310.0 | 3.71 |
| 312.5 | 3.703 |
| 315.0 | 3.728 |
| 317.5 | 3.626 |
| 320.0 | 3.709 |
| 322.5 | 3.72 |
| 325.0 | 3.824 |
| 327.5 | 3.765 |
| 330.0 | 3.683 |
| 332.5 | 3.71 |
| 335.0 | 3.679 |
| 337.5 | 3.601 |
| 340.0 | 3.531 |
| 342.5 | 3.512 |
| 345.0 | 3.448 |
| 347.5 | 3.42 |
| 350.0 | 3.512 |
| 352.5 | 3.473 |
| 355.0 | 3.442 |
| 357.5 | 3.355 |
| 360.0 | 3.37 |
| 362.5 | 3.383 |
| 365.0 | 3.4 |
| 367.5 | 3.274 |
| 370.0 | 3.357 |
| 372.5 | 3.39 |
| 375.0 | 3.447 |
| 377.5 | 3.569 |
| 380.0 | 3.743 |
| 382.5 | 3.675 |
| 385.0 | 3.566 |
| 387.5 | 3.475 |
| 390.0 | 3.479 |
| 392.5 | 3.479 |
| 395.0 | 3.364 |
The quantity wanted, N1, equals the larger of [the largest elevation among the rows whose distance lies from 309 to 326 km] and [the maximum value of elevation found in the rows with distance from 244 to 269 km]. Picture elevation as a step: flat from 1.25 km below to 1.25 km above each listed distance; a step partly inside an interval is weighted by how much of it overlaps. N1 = 3.82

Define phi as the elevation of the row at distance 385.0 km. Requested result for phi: 3.566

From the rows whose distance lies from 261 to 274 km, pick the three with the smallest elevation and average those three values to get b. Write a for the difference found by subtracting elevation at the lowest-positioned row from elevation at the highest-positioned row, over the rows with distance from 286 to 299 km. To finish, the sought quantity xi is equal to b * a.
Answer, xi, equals 1.5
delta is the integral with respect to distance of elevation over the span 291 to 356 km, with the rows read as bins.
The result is 230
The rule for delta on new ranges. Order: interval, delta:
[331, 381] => 174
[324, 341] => 63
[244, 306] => 155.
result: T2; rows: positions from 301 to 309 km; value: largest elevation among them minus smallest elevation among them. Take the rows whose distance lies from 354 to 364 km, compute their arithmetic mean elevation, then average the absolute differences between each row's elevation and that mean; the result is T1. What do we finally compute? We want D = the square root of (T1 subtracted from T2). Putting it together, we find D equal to 0.4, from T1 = 0.03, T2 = 0.16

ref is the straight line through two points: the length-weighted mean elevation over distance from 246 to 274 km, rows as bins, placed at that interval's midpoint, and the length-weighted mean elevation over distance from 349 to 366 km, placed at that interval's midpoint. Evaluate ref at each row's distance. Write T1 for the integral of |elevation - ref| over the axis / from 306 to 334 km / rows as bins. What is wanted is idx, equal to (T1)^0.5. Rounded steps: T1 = 18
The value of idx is 4.3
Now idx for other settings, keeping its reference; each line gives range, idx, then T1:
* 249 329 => 7.4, 55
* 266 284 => 4.5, 20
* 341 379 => 2.2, 5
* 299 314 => 3.2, 10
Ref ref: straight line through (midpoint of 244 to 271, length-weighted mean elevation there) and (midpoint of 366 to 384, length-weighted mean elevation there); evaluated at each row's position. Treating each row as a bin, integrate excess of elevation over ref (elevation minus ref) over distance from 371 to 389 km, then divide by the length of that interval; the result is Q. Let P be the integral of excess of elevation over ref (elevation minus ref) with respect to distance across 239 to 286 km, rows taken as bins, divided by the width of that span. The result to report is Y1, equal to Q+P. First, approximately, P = -0.28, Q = 0.02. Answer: -0.3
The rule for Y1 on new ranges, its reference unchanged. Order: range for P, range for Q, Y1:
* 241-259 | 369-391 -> 0.7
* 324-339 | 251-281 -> -0.2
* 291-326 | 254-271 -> 0.0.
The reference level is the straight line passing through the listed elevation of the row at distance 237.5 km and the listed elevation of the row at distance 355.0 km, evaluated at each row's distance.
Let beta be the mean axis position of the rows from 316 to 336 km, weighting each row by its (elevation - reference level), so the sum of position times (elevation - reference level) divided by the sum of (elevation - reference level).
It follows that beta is 327.0 km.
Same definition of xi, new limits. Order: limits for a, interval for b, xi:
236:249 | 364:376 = -0.9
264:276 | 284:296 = -1.3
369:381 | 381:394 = 1.3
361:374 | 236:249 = 0.0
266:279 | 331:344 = -1.0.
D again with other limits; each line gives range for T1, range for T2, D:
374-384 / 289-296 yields 0.7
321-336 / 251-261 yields 0.9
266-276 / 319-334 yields 0.2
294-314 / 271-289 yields 0.8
